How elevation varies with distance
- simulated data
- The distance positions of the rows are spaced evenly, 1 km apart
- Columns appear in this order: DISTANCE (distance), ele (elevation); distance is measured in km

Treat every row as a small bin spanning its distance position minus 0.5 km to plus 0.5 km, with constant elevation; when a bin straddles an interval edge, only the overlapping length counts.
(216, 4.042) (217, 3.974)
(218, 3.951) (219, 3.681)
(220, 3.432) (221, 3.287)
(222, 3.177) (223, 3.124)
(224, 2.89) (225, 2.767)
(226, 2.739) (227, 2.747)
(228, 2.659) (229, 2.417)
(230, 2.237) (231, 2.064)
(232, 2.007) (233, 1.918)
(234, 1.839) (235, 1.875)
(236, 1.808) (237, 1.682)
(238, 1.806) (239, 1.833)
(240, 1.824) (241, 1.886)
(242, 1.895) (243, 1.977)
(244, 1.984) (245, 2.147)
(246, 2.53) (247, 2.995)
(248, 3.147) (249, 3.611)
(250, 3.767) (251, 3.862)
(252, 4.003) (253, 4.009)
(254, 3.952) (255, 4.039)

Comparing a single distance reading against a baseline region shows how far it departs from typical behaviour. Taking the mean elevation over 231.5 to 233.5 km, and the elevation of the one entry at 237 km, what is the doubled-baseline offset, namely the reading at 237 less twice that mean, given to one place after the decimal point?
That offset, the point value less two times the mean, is -2.2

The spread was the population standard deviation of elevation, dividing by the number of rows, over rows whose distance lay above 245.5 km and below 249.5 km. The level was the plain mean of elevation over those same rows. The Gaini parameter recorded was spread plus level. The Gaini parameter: 3.46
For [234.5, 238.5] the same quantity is 1.86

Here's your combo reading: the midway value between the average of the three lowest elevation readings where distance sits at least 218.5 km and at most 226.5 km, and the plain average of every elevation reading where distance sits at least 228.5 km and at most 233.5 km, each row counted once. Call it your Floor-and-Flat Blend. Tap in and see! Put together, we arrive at 2.46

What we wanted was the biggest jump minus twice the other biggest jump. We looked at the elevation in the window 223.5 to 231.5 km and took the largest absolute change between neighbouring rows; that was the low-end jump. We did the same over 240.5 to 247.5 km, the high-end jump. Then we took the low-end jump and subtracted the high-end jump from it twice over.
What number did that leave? -0.69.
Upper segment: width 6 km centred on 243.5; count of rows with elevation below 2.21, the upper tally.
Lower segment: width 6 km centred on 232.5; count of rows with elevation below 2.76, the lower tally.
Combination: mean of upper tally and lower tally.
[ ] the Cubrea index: 5.50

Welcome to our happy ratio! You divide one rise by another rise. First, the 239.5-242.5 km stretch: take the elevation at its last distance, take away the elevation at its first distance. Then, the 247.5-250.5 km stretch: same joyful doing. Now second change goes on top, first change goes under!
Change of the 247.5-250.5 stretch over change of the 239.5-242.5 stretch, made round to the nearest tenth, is 8.7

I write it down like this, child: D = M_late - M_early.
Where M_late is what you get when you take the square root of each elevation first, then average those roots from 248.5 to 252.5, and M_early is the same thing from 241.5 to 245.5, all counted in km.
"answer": 0.54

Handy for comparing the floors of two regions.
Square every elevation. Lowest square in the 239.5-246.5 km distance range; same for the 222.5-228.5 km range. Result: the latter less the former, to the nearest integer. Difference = 4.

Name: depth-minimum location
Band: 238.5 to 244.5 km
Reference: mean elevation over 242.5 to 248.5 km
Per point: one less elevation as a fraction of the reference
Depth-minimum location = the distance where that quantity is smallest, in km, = 244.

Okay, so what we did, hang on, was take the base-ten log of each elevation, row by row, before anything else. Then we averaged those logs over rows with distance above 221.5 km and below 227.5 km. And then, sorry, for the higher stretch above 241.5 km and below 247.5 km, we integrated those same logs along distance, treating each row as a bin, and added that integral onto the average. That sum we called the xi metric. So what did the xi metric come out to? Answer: 2.5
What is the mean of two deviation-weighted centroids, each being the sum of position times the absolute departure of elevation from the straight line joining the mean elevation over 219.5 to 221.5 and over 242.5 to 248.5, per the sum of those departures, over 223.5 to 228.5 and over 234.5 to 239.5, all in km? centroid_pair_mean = 231.5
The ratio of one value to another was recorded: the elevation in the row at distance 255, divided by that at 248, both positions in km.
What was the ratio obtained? 1.3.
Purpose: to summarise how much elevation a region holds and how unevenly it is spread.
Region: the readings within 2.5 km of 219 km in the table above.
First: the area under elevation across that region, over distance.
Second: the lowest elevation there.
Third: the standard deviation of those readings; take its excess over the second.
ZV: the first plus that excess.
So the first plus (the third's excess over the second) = 15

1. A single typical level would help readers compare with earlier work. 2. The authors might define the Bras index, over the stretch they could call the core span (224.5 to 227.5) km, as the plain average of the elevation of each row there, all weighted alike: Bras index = 2.8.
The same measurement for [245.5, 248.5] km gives 2.9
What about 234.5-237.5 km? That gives 1.8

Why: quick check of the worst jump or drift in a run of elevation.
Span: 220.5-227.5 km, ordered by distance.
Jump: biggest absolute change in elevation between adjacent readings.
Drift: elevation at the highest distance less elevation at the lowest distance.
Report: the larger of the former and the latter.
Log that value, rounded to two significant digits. 0.23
